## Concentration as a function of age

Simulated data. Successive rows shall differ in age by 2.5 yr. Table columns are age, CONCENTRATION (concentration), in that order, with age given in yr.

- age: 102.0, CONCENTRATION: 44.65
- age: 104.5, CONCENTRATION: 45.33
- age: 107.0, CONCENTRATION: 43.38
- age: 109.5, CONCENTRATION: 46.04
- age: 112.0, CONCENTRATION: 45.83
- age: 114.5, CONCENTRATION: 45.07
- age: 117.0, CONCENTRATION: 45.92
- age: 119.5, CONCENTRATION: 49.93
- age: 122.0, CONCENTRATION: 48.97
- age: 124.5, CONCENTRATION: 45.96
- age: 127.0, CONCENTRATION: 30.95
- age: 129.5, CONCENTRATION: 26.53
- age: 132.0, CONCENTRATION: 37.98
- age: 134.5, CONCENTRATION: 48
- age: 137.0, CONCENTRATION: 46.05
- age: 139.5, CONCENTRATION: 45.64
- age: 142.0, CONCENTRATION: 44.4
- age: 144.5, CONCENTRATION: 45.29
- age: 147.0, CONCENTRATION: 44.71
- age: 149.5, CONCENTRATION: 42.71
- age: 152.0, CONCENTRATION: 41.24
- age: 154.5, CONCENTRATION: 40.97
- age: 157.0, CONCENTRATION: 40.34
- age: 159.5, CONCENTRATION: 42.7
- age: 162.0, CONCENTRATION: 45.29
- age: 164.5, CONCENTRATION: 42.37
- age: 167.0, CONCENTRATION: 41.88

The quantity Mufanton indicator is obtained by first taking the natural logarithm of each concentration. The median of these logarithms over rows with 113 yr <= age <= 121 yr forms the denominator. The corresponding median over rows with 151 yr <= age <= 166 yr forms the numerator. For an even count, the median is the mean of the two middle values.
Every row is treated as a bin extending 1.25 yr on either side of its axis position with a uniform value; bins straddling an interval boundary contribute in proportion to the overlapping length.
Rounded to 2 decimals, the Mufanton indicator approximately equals 0.98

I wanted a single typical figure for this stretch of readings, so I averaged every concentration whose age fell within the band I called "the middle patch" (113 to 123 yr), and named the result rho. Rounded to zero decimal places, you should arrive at 47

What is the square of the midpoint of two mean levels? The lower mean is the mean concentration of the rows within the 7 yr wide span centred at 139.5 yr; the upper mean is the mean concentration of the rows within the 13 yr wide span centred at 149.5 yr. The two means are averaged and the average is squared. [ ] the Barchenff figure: 1951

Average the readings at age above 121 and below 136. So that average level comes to 39.7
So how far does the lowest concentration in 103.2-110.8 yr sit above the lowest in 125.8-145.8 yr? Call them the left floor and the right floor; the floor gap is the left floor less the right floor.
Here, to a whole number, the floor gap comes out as 17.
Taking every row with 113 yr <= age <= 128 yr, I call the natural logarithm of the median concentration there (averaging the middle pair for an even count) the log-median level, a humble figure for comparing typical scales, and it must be 3.83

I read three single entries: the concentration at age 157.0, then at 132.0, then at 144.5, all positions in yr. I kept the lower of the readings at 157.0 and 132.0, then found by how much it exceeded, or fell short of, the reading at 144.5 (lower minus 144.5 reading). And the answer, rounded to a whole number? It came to -7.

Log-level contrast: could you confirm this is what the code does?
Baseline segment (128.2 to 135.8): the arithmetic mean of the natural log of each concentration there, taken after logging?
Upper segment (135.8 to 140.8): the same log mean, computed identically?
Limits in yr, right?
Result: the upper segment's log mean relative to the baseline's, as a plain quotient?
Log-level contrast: 1.06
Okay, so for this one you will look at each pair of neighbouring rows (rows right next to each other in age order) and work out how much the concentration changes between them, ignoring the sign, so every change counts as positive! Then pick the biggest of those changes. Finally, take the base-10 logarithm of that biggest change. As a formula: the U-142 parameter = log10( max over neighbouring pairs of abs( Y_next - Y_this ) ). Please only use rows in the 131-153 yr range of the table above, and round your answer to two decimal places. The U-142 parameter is 1.00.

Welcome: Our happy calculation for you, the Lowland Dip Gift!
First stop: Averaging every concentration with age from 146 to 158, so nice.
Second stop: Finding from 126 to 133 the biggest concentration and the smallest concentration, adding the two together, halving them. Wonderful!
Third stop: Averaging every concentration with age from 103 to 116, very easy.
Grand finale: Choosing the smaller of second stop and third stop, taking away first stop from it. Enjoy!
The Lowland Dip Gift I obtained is -10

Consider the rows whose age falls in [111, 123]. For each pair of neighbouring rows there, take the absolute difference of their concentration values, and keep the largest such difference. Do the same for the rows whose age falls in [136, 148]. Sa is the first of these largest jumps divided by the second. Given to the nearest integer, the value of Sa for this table 3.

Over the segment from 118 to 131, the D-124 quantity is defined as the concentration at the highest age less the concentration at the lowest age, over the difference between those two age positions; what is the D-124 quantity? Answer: -2.3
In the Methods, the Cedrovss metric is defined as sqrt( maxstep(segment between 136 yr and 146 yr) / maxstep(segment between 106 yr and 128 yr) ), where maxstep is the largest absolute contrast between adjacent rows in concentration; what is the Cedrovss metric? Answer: 0.29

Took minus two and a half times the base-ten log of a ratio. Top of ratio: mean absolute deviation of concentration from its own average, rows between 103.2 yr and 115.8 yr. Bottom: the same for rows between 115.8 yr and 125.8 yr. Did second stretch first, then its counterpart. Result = 1.0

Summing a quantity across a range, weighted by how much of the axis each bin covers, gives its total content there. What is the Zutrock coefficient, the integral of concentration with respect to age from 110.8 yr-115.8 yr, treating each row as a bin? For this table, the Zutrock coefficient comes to 227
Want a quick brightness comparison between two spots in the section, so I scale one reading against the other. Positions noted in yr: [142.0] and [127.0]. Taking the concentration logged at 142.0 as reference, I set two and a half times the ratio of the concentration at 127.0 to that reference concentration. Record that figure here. 1.7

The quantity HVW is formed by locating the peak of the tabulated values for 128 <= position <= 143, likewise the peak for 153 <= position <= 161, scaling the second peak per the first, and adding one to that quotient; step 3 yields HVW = 1.89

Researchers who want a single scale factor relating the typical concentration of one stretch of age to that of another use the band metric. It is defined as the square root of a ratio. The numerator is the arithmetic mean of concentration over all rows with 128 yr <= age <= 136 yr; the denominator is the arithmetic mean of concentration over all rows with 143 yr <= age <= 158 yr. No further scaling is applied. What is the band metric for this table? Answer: 0.94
